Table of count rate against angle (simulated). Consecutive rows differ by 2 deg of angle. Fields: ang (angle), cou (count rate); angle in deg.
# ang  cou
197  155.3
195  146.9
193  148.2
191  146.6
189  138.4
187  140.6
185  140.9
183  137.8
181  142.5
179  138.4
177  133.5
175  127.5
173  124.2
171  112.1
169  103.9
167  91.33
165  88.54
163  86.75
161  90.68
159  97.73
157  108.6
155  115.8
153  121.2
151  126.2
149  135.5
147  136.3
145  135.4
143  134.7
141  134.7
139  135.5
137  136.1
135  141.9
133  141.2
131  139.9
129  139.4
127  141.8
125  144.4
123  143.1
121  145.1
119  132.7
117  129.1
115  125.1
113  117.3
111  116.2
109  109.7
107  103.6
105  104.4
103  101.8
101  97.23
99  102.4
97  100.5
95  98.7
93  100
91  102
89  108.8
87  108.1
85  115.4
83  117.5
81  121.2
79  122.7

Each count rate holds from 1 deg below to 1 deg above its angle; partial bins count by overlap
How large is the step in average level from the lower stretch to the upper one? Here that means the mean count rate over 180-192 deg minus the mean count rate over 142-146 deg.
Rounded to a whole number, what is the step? 6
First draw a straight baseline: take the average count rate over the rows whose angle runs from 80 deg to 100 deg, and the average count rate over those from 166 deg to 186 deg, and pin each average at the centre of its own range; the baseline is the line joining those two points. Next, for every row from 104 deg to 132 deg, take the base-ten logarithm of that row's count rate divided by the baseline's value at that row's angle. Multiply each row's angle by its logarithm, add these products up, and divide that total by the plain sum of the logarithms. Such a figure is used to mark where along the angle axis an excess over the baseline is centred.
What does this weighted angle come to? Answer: 124.6 deg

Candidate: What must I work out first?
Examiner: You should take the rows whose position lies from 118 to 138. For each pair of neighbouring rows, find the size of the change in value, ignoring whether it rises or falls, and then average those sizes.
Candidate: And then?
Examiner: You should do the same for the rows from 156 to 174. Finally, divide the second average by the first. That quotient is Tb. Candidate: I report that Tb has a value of 2.30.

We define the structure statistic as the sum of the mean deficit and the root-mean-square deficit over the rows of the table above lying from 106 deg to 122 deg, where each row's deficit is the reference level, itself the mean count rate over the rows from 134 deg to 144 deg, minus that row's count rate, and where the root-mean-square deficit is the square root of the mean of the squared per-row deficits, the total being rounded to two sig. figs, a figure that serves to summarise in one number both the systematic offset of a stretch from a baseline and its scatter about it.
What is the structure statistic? 33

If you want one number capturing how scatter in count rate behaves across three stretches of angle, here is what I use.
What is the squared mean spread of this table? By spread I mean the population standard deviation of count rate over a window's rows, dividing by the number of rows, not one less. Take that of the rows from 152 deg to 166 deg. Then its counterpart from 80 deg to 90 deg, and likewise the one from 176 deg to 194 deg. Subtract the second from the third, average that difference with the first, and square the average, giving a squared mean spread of 37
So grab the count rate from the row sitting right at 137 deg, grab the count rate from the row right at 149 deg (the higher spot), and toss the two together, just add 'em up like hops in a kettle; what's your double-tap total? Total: 272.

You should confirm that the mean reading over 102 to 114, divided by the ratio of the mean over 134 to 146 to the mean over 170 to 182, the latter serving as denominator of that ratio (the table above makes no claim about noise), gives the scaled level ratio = 104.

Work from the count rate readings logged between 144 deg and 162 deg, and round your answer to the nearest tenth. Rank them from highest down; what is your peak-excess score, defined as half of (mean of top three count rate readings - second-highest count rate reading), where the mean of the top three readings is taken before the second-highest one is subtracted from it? 0.1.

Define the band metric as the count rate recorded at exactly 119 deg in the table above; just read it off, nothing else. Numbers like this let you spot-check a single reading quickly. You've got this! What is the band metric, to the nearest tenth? 132.7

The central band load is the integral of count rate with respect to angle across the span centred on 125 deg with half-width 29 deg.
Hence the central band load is 7345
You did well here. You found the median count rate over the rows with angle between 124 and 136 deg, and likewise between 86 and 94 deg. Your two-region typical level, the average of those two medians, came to 123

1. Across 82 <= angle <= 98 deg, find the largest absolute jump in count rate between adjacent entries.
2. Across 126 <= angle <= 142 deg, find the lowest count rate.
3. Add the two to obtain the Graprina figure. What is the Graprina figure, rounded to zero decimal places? 142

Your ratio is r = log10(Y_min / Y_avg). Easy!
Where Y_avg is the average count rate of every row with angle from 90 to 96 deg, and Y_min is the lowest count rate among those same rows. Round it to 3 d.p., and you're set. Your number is -0.007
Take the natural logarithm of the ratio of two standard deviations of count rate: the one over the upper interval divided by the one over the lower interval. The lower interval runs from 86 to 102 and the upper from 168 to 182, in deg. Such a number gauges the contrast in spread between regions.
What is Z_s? 1.2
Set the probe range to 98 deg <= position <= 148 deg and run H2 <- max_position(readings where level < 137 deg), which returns 147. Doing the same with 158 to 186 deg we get 177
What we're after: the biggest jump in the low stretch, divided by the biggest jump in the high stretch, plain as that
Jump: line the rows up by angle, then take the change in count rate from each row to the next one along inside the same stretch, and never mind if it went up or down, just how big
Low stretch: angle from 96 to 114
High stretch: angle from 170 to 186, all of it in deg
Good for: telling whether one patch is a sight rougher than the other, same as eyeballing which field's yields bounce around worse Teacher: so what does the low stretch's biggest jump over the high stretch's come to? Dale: 0.54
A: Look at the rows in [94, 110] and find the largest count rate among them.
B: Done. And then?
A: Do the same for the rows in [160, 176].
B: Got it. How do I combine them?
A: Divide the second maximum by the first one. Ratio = 1.16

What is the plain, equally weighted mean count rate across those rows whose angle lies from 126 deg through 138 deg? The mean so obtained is 140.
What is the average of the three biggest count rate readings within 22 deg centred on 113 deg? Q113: 140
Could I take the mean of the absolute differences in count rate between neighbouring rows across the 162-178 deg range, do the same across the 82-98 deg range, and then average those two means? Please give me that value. 4.9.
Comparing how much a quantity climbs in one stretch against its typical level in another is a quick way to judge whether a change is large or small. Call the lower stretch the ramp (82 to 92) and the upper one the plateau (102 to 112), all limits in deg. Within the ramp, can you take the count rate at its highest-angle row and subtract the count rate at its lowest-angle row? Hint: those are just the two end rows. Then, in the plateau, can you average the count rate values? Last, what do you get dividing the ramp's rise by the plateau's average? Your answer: -0.14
